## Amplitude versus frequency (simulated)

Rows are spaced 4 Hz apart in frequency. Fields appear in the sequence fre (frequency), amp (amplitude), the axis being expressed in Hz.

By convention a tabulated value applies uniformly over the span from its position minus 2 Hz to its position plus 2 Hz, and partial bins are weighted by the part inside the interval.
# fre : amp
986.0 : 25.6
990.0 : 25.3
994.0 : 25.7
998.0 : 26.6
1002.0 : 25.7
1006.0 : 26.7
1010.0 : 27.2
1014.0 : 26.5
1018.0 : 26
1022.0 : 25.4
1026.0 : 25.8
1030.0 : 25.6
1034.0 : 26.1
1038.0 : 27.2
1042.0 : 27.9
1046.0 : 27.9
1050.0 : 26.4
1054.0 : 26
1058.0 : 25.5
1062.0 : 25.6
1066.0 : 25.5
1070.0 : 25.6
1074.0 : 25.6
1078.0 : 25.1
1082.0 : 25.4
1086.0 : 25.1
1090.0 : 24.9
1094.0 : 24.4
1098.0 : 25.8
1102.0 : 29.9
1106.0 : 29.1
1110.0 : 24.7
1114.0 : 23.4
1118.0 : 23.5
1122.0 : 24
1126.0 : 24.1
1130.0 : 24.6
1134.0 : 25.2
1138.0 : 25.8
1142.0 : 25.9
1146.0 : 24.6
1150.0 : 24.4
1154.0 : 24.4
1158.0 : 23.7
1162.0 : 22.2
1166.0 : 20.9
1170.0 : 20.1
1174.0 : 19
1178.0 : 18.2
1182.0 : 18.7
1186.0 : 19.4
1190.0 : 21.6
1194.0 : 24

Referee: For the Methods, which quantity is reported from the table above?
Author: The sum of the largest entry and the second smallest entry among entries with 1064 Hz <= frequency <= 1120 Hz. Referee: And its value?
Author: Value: 53.4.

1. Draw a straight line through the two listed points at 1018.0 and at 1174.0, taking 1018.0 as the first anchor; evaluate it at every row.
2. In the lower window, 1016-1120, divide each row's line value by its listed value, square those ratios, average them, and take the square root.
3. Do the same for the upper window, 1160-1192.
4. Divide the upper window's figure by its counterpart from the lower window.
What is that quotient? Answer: 1.03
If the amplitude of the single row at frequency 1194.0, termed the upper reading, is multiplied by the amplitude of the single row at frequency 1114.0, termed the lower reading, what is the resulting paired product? 562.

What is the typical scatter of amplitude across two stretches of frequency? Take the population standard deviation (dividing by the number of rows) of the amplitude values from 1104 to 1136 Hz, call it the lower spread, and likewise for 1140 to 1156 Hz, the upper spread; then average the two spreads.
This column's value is 1.2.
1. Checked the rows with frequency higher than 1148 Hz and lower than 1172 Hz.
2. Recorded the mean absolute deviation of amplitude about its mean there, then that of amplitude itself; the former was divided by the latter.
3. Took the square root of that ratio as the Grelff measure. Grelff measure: 0.26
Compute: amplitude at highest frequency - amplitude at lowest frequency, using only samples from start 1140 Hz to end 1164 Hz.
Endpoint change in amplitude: -4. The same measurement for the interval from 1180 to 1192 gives 3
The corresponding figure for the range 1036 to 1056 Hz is -1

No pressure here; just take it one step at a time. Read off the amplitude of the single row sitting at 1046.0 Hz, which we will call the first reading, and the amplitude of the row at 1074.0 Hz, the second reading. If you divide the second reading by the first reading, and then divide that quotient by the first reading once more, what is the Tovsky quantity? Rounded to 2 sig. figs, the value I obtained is 0.033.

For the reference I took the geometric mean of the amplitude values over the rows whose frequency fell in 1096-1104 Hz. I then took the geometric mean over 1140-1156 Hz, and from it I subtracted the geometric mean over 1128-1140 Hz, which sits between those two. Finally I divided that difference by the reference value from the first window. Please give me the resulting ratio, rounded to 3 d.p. -0.014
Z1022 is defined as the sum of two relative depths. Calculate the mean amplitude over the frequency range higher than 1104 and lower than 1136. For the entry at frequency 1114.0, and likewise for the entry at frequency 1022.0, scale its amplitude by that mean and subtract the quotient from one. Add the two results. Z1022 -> 0.03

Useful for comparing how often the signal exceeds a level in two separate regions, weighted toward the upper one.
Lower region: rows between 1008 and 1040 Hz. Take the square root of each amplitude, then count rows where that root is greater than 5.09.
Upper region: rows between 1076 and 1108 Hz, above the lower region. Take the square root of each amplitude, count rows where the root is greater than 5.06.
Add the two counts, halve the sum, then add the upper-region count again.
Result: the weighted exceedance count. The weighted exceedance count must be 7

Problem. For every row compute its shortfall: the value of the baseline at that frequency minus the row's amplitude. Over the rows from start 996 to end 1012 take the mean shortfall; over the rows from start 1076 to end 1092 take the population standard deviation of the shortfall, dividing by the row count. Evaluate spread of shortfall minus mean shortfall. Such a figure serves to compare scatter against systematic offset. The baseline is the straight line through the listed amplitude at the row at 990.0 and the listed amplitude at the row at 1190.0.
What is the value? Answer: 1.7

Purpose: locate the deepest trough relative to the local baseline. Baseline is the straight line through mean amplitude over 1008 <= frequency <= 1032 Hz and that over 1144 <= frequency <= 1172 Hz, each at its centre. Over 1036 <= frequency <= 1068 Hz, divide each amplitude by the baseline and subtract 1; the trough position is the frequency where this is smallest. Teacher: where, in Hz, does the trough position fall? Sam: 1058.0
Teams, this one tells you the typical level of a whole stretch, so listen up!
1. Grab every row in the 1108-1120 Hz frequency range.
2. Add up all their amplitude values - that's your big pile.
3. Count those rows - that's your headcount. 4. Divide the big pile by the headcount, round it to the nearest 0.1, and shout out 23.9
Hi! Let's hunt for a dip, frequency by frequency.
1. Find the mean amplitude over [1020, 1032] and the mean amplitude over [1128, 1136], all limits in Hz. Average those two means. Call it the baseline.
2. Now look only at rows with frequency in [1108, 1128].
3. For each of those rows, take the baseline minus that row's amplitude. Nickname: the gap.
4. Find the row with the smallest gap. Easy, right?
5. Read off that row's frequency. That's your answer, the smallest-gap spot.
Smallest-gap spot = 1110.0 Hz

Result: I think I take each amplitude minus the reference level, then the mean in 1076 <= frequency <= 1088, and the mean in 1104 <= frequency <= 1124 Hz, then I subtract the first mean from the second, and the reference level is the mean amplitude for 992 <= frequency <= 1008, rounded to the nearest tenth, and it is -0.3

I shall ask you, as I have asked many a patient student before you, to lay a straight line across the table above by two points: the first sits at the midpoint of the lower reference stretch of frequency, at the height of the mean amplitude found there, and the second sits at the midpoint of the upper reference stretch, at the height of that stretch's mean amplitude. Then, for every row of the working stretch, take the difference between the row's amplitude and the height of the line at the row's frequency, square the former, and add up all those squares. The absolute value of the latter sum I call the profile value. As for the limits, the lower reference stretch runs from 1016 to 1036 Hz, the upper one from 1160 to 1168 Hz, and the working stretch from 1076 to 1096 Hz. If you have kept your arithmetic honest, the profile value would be 6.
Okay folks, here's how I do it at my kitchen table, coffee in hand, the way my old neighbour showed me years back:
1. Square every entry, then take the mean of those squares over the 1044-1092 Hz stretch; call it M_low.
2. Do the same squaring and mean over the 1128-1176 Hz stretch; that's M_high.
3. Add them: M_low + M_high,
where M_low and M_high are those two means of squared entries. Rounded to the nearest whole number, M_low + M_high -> 1214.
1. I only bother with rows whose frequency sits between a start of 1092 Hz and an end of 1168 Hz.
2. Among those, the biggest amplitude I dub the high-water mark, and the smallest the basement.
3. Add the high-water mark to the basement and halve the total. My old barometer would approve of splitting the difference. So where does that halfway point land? 25.4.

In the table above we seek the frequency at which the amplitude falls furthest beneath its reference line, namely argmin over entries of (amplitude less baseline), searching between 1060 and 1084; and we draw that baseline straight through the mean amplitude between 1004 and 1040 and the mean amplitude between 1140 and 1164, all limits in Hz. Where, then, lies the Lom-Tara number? 1078.0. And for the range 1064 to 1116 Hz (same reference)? 1114.0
